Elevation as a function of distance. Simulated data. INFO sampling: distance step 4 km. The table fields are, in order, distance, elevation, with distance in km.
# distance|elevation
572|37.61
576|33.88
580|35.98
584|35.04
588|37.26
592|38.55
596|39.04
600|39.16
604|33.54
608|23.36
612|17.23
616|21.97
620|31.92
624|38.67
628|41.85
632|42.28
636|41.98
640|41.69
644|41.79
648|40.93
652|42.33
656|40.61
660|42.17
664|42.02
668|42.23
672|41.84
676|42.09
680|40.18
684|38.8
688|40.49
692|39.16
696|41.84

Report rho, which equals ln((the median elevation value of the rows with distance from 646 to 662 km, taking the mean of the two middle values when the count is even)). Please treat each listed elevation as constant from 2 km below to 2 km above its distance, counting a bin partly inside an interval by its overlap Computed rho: 3.73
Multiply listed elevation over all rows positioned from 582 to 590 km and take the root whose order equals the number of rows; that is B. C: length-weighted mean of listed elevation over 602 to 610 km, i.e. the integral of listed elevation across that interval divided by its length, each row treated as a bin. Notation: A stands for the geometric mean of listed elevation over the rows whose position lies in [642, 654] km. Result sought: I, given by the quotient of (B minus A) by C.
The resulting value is -0.19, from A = 42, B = 36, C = 28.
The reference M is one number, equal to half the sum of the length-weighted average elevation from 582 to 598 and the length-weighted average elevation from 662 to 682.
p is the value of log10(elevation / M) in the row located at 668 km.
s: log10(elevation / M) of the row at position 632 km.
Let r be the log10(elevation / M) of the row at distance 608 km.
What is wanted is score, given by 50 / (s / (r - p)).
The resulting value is -447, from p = 0.028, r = -0.229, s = 0.03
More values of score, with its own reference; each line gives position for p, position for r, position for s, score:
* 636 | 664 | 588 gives -1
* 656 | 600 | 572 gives 36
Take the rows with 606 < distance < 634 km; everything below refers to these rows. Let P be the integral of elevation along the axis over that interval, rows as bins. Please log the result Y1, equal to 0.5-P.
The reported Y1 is -869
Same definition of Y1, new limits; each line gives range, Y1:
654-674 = -835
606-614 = -162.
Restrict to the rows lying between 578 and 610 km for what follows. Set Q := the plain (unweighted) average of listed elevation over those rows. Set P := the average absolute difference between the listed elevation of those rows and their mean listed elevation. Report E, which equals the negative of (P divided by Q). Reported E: -0.10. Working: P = 3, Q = 35.2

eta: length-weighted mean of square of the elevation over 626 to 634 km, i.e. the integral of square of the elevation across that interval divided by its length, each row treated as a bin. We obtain 1770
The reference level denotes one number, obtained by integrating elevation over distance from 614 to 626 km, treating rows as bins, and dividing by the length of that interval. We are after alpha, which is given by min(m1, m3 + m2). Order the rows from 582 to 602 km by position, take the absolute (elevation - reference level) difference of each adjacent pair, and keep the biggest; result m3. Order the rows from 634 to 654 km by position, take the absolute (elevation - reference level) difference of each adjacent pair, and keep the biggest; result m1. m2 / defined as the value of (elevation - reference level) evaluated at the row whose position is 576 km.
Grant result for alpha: 1.4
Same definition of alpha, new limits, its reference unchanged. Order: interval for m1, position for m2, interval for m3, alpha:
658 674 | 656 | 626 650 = 0.4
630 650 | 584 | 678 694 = 0.9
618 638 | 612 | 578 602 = -11.4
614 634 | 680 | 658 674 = 9.7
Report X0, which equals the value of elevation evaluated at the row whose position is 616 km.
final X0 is 21.97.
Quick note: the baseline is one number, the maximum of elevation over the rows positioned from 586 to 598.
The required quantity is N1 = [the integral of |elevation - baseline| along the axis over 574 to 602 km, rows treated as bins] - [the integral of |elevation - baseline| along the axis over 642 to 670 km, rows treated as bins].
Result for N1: -17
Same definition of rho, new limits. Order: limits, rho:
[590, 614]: 3.58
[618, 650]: 3.73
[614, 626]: 3.46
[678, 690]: 3.69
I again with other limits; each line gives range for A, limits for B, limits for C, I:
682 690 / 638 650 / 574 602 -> 0.05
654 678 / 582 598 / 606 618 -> -0.21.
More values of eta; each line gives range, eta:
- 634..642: 1750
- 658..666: 1772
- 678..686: 1560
